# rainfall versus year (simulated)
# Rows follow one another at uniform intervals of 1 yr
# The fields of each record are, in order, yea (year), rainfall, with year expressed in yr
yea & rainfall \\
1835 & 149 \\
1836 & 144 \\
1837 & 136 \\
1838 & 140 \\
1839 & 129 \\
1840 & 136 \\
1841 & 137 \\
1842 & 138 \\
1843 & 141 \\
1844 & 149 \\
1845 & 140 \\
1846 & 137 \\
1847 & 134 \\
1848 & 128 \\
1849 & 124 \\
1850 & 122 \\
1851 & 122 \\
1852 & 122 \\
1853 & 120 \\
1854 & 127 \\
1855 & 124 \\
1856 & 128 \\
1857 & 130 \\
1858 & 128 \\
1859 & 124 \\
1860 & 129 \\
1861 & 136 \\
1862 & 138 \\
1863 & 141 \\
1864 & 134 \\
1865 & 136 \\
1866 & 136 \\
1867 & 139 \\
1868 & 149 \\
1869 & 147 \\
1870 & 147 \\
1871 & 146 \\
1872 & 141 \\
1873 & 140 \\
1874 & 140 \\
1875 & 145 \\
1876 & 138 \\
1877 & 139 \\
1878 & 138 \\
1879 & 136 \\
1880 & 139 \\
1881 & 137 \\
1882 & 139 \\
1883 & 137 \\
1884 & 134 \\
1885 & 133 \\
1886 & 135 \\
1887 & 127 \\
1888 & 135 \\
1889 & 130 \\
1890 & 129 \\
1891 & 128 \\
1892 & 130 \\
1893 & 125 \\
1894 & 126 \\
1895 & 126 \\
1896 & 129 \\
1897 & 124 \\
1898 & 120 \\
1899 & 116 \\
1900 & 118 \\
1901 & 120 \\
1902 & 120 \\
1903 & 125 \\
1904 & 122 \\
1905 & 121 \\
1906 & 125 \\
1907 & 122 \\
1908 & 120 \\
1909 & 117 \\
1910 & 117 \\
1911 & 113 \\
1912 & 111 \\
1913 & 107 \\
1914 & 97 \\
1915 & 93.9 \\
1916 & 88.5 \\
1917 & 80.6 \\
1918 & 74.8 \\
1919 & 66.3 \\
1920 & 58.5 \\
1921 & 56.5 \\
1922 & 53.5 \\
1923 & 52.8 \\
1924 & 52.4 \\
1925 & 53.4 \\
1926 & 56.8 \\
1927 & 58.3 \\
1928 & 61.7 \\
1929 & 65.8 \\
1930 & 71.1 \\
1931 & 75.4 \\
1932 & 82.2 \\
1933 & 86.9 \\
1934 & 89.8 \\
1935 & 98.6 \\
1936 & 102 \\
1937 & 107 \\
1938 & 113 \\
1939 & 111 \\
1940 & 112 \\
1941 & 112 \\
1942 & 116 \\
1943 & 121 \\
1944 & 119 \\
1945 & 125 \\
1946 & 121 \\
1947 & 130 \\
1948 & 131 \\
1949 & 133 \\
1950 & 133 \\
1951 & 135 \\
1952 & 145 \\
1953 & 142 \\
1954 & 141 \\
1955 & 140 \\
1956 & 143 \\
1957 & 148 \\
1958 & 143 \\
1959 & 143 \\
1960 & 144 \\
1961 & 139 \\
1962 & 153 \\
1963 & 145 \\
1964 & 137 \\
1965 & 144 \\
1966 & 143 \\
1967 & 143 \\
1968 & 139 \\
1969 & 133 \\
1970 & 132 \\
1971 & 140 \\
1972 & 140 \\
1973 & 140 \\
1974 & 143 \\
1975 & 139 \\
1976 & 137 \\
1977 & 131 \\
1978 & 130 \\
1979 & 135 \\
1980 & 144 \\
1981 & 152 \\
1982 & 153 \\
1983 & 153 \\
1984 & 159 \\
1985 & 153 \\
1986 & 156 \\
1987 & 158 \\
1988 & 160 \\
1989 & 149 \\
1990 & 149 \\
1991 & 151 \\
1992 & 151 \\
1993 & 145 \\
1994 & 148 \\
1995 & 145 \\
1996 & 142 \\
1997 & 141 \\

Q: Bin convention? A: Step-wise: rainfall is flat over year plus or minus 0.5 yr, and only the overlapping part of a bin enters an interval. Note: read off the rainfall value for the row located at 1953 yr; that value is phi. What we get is 142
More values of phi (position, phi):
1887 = 127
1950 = 133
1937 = 107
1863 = 141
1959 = 143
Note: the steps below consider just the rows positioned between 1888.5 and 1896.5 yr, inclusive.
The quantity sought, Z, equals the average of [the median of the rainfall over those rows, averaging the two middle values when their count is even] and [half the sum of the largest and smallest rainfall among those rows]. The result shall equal 128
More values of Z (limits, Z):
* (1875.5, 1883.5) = 138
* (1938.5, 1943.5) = 114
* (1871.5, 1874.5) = 140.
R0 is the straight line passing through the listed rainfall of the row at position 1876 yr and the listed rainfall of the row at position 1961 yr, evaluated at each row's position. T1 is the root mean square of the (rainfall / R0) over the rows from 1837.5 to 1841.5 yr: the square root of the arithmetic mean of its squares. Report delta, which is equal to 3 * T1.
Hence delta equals 3.0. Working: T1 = 0.99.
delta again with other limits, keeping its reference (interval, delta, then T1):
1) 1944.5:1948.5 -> 2.7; 0.91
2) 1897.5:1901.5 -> 2.6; 0.86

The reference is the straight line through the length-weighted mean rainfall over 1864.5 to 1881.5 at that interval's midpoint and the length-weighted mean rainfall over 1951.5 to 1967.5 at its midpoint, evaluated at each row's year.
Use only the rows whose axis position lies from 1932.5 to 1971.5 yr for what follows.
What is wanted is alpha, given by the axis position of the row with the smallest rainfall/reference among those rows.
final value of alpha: 1933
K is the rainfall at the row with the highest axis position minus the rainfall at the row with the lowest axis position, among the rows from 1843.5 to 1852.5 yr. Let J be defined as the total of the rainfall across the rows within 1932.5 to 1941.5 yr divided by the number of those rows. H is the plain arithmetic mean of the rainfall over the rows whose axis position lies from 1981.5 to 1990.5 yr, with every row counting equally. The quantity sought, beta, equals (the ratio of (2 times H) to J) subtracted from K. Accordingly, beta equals -30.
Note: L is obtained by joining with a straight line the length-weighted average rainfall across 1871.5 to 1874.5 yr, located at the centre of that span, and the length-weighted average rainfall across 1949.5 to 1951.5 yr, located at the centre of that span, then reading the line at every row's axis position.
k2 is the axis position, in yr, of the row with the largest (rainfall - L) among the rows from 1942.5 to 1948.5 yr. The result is 1948 yr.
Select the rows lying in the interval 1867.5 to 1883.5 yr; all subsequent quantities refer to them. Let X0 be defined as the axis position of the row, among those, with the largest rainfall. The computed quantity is 1868 yr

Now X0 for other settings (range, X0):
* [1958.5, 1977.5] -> 1962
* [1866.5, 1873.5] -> 1868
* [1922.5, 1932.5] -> 1932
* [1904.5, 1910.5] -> 1906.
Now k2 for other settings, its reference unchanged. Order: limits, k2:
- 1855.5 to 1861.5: 1861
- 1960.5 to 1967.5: 1962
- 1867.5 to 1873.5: 1868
